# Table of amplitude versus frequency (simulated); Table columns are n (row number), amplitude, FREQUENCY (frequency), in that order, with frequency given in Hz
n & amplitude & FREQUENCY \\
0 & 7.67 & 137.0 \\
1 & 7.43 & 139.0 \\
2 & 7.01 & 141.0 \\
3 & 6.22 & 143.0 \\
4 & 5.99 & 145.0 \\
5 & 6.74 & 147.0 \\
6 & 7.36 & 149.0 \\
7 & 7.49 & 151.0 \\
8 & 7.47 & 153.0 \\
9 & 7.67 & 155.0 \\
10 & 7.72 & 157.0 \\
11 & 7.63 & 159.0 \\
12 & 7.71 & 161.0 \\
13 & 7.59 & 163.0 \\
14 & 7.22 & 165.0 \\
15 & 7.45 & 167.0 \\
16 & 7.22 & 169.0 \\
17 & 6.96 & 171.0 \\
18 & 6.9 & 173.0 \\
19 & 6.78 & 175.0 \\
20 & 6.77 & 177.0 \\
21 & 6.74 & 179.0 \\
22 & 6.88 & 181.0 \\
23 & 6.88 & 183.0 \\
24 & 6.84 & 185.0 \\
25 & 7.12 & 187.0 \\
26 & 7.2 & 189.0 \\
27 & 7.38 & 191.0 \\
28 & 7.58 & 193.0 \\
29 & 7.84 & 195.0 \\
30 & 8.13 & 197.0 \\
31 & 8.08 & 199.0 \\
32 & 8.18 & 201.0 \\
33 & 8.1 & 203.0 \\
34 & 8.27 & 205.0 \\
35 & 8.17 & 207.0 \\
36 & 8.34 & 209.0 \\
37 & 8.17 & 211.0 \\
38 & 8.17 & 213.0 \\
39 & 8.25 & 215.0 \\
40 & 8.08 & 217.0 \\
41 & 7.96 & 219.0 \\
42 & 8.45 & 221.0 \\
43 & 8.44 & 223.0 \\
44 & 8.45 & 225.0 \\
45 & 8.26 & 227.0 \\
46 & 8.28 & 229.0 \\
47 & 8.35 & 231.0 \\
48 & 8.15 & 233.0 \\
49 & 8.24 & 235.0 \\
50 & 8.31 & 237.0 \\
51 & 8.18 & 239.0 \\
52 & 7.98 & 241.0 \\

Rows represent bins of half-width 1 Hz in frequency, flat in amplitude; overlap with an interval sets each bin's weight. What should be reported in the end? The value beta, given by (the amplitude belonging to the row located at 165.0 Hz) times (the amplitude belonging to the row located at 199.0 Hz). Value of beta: 58.3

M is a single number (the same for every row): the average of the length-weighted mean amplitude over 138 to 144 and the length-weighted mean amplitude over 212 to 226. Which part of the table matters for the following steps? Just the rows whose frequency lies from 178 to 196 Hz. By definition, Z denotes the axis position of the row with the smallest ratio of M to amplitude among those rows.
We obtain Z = 195.0 Hz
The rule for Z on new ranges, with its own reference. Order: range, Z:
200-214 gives 209.0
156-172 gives 157.0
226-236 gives 231.0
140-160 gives 157.0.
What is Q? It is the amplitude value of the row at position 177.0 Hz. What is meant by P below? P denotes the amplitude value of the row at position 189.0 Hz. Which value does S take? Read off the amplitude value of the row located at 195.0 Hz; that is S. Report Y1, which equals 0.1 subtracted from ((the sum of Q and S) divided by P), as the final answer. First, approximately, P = 7.2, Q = 6.77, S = 7.84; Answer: 1.93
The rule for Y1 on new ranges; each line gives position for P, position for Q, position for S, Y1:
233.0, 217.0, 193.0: 1.82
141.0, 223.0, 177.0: 2.07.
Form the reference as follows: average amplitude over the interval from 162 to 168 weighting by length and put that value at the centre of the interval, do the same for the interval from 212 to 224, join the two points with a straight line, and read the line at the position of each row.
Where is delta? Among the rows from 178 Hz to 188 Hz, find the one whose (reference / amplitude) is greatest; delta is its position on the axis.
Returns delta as 179.0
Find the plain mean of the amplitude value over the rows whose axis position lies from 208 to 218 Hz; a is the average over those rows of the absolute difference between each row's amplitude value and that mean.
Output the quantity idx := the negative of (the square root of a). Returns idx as -0.27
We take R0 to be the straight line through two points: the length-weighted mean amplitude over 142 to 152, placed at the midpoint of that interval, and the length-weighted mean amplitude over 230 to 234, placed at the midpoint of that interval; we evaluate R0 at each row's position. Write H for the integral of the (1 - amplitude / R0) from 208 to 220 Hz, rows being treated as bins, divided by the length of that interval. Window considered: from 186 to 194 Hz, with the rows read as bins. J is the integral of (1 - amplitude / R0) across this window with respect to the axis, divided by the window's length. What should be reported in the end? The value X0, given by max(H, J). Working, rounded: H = -0.029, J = 0.03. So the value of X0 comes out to 0.026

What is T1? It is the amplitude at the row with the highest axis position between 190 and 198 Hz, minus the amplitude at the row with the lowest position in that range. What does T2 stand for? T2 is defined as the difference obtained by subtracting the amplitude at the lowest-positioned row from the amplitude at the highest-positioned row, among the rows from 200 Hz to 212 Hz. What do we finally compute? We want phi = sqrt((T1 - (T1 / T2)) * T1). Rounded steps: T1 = 0.75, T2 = -0.01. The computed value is 7.5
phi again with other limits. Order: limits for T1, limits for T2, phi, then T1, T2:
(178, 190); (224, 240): 1.0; 0.46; -0.27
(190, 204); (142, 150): 0.3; 0.72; 1.14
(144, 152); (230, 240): 3.9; 1.50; -0.17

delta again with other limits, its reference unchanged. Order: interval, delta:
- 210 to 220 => 219.0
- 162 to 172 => 171.0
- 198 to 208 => 203.0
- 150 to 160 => 153.0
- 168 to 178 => 177.0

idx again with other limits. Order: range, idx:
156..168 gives -0.38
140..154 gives -0.71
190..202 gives -0.51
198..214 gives -0.24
